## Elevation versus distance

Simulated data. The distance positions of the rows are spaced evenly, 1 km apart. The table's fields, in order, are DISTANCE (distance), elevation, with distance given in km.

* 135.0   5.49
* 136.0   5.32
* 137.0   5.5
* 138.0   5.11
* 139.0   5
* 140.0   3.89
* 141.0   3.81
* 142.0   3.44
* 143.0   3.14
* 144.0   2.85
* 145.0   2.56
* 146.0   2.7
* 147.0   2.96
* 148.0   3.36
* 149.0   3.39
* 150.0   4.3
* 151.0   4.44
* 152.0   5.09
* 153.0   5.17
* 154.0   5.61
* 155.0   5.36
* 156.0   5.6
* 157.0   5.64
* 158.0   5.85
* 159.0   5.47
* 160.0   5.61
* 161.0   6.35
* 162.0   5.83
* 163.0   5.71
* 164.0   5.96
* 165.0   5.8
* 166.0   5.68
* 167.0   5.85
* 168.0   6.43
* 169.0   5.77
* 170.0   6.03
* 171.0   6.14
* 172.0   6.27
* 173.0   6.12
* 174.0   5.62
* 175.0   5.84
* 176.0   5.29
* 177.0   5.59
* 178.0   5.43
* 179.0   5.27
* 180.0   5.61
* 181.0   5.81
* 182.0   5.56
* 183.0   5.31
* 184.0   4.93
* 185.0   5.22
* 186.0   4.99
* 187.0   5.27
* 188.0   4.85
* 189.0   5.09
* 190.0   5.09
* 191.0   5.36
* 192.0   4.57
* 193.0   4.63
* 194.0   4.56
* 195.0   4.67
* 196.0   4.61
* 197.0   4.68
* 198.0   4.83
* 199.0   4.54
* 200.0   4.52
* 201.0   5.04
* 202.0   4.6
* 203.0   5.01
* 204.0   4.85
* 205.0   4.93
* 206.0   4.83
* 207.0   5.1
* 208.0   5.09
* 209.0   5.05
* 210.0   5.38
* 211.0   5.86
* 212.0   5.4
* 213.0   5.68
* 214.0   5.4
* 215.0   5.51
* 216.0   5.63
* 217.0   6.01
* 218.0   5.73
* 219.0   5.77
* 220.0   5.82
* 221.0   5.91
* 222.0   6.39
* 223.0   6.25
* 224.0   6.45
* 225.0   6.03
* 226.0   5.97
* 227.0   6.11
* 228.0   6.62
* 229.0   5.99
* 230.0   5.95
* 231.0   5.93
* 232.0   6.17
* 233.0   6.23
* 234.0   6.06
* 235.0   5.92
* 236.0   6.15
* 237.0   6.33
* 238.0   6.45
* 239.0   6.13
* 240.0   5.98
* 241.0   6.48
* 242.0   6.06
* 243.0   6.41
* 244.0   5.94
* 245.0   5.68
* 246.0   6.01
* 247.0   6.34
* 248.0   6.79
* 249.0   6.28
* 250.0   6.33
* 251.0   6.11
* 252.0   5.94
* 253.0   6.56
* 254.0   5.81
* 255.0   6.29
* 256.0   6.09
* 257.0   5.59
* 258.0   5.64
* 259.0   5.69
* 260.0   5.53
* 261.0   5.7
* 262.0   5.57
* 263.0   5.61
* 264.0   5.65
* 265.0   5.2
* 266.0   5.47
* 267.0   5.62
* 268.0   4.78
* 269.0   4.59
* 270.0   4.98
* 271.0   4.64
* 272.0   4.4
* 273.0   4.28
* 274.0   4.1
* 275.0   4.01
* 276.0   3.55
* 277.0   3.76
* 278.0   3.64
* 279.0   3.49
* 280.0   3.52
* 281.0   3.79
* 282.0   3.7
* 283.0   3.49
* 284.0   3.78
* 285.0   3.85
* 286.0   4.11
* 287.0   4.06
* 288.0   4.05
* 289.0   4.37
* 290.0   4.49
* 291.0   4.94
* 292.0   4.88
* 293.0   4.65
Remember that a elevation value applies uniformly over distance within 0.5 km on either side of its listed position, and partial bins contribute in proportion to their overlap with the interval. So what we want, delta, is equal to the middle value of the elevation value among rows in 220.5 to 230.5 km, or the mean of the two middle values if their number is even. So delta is 6.07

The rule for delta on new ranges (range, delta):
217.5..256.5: 6.11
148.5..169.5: 5.64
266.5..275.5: 4.59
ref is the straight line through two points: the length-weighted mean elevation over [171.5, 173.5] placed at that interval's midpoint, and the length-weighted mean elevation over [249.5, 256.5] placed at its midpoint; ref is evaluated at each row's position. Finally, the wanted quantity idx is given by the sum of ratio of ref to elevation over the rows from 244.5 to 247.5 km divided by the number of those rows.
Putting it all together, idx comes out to 1.03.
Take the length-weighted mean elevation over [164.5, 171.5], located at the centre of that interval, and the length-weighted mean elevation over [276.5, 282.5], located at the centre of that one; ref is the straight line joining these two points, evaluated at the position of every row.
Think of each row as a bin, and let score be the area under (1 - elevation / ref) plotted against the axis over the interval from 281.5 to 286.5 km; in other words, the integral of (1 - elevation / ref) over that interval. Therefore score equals -0.3 km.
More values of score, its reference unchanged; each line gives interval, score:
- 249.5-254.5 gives -2.3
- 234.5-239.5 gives -1.8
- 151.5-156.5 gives 0.7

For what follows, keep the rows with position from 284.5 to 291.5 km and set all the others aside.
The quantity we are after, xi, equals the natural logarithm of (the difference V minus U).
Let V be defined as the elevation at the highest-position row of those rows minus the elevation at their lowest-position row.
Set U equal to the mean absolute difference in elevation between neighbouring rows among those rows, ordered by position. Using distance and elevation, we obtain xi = -0.1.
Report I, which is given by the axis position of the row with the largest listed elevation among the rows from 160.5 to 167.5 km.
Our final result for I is 161.0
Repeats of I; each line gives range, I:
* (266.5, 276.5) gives 267.0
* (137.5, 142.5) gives 138.0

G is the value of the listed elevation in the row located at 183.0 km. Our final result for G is 5.31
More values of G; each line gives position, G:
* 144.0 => 2.85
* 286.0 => 4.11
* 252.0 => 5.94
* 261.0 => 5.7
